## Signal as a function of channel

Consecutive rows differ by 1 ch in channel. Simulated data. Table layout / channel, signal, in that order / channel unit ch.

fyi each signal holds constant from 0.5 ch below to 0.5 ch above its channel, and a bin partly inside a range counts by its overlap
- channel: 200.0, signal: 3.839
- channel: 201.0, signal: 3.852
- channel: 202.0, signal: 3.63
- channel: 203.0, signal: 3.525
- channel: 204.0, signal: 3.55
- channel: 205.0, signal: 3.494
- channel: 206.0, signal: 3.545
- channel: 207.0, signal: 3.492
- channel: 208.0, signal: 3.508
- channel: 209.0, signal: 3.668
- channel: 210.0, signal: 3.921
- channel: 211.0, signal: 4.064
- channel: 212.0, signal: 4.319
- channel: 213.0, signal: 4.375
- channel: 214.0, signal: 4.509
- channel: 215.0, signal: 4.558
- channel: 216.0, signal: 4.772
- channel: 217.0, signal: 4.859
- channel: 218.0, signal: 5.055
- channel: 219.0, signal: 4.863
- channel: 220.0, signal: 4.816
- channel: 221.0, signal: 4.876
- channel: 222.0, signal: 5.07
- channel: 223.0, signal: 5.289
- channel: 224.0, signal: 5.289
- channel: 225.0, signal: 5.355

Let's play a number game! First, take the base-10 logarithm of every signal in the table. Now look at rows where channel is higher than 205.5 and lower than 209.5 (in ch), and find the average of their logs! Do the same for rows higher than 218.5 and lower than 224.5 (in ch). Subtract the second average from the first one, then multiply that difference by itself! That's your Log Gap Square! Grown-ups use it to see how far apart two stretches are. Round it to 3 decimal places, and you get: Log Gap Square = 0.023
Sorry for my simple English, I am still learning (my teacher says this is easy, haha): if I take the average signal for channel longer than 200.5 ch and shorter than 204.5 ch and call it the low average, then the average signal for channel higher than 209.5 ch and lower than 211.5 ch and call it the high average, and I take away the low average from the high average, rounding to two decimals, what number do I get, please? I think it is 0.35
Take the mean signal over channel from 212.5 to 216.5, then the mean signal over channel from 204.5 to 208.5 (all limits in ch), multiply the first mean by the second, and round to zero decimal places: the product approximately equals 16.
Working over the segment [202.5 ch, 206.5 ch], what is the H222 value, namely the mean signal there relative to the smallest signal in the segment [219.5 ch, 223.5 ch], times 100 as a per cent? 73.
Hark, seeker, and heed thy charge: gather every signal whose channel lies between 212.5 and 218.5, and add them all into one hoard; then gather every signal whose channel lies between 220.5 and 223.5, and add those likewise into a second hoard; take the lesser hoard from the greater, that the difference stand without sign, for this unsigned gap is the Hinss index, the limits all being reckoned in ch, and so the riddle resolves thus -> 13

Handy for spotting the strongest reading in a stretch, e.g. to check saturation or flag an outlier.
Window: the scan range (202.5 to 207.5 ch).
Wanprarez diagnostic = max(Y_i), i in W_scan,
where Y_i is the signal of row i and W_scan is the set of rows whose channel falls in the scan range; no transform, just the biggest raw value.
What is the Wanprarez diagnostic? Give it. 3.55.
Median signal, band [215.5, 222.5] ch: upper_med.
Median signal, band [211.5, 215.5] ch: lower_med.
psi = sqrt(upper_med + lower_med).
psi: 3.05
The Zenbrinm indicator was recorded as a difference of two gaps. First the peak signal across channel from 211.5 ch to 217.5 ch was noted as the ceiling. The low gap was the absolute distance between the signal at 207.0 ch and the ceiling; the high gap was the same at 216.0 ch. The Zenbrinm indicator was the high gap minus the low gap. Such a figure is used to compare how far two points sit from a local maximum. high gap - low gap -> -1.3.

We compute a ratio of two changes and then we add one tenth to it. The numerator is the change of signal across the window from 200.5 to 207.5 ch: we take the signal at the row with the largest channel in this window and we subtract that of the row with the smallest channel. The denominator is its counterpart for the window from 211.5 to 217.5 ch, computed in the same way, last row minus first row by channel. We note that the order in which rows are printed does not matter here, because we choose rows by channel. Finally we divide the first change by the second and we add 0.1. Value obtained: -0.57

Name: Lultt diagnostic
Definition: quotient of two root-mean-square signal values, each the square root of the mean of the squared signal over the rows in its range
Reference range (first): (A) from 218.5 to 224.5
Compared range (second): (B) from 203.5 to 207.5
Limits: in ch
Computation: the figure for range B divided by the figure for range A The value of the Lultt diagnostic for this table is 0.70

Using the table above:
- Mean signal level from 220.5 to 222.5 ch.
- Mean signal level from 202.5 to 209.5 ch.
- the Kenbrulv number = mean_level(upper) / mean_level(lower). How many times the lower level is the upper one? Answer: 1.40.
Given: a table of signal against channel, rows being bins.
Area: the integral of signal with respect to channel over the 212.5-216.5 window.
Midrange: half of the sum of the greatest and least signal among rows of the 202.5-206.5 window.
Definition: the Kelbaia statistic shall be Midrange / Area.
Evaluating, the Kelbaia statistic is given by 0.193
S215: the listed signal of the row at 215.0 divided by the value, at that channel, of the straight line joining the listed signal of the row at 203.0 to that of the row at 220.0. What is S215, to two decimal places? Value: 1.03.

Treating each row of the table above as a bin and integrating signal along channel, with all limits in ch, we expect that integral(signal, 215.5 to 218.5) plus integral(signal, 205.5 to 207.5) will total 21.7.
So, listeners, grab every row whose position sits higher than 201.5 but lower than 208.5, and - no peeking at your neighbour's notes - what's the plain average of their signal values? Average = 3.5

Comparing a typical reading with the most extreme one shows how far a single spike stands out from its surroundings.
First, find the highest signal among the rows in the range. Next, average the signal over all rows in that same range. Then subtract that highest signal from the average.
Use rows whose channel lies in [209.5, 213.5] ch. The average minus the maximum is -0.21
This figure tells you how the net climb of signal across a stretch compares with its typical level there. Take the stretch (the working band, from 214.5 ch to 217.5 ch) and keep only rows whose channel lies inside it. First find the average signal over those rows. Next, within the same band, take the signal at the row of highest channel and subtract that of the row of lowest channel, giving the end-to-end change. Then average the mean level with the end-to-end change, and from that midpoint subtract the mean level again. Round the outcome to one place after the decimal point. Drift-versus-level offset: -2.2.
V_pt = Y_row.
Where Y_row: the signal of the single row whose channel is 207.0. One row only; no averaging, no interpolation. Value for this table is 3.492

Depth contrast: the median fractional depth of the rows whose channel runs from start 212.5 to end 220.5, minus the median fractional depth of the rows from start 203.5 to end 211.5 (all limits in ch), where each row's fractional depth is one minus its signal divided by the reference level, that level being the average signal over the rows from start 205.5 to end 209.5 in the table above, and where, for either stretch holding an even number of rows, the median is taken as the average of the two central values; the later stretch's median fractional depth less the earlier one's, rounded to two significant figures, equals -0.35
